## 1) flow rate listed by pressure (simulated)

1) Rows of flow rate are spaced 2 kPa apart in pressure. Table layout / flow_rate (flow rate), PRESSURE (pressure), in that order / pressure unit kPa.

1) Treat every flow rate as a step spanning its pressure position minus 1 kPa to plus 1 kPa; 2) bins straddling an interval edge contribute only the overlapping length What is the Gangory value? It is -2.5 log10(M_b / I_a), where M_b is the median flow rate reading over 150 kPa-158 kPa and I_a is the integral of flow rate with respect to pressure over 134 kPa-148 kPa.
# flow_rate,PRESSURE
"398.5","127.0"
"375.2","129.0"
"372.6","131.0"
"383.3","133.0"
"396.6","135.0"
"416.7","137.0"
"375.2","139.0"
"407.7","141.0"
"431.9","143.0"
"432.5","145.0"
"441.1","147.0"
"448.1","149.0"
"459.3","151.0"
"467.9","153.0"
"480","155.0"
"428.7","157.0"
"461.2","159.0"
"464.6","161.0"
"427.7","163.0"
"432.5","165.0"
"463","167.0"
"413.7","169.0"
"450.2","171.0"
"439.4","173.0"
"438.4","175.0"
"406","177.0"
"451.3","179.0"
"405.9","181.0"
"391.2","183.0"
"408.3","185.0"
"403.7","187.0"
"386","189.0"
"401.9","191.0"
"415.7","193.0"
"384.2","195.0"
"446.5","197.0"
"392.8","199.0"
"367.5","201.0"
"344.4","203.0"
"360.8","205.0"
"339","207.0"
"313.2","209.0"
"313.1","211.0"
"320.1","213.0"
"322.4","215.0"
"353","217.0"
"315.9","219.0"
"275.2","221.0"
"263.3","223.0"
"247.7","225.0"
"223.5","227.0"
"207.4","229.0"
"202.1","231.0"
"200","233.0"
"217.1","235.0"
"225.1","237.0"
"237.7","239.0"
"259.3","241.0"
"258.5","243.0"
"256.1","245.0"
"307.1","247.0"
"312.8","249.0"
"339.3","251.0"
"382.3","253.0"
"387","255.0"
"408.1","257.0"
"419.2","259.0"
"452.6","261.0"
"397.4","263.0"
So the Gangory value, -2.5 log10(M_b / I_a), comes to 2.7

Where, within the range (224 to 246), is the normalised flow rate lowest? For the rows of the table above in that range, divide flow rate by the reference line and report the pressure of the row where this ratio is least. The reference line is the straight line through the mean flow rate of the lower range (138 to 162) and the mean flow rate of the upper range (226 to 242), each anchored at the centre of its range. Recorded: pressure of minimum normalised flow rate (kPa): 231.0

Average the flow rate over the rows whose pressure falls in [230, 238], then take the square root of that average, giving 14.5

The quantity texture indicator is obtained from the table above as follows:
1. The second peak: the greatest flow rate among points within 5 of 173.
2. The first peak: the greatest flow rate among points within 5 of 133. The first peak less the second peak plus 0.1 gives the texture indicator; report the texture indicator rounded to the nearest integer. -33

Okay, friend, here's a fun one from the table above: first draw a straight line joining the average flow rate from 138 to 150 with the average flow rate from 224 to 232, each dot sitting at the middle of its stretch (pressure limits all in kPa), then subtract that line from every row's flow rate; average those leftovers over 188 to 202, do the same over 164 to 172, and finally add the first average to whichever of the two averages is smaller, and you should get 174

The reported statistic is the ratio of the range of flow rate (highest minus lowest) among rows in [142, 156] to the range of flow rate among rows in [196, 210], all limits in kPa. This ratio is 0.36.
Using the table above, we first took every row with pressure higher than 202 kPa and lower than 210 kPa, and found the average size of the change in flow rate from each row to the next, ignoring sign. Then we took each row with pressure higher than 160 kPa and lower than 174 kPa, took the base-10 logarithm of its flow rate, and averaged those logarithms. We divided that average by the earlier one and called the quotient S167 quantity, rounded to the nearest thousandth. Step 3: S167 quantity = 0.124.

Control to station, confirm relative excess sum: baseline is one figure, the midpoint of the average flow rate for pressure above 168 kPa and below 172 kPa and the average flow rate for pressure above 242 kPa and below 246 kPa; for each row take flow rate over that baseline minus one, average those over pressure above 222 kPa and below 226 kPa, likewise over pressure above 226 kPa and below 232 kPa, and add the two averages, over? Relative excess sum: -0.65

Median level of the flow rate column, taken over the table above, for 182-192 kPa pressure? 402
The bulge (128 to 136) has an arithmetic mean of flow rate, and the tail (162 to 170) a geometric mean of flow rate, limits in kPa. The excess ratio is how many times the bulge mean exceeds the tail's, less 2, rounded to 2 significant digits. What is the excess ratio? -1.1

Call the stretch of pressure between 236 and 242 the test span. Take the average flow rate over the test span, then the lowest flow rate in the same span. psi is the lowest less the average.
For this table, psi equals -16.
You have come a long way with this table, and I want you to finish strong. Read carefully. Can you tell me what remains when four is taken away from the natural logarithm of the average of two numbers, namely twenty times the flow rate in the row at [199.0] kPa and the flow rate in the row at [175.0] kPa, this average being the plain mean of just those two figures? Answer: 4.3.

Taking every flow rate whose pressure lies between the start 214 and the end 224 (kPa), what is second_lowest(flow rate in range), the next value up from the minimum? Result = 275.2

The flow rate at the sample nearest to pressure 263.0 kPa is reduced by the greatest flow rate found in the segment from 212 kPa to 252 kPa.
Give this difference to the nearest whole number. 44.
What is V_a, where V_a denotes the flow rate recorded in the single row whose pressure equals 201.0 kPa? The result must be 367.5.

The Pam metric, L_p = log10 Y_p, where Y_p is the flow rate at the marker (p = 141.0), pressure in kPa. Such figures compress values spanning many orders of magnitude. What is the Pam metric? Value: 2.61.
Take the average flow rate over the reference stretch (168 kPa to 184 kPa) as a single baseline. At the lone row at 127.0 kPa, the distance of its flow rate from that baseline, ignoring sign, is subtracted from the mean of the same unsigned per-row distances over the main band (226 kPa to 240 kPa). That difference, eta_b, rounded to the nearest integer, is 182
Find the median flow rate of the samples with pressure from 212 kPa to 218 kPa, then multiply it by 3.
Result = 967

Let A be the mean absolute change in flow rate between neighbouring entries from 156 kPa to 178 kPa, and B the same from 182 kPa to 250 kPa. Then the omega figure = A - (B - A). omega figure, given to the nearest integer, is 28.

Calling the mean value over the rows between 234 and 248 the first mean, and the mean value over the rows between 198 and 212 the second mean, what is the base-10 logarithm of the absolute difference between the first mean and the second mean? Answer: 1.98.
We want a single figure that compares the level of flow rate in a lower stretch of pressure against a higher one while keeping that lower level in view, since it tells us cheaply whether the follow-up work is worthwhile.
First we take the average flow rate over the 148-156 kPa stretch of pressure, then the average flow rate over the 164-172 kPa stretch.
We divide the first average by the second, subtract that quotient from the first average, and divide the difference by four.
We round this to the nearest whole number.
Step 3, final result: 116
